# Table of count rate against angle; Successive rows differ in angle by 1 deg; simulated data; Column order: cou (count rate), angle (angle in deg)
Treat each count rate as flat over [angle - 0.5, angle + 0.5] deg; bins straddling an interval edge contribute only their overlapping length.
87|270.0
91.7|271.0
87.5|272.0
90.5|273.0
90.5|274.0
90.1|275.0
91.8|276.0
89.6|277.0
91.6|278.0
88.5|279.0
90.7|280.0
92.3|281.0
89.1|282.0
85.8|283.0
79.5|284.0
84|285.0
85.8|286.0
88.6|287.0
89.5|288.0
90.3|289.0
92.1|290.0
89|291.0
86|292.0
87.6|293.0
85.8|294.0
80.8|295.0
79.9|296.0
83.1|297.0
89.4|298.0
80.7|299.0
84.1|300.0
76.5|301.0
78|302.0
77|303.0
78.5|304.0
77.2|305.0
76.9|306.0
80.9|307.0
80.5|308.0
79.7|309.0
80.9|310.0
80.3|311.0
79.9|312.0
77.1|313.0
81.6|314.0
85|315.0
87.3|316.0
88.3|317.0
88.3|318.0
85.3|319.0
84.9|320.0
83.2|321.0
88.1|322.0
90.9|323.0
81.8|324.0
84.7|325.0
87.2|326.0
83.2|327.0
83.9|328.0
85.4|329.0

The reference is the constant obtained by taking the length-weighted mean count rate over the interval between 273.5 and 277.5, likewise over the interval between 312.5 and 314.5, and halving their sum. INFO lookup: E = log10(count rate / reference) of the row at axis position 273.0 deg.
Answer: 0.028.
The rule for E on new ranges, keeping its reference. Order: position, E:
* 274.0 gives 0.028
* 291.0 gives 0.020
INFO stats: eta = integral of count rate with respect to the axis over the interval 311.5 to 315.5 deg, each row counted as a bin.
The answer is 324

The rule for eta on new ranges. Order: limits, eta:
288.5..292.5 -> 357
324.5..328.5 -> 339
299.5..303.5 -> 316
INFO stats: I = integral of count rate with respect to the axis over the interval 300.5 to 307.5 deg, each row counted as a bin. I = 545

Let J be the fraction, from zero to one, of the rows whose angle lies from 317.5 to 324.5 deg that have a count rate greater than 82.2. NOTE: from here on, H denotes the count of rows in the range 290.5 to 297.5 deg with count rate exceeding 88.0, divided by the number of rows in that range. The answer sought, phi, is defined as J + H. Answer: 1.0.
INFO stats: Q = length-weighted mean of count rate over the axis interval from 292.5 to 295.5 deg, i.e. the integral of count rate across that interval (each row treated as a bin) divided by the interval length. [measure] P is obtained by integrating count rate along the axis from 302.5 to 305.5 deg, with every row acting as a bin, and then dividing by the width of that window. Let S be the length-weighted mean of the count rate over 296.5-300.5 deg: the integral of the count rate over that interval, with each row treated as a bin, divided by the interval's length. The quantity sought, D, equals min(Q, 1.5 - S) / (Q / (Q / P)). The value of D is -1.07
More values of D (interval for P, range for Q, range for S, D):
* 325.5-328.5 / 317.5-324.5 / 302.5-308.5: -0.91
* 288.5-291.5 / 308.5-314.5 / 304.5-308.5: -0.86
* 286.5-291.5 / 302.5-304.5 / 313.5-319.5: -0.94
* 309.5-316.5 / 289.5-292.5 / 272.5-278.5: -1.09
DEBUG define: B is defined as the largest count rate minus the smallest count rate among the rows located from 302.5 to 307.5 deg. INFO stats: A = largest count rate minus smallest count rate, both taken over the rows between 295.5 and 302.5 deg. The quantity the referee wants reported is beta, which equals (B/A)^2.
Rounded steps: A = 12.9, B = 4.0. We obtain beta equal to 0.1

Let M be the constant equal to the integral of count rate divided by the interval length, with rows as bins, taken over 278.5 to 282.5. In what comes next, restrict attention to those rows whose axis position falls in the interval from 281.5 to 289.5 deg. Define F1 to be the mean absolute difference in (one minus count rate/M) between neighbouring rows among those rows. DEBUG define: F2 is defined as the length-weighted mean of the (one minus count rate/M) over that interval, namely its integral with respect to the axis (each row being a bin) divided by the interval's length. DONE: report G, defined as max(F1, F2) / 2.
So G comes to 0.020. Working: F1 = 0.032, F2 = 0.040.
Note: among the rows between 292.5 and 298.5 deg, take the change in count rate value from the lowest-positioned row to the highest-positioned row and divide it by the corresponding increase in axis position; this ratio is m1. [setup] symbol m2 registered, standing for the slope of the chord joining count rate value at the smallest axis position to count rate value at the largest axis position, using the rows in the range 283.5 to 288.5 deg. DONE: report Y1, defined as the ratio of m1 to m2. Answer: 0.1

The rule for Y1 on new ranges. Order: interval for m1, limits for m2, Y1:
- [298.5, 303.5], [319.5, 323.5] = -0.5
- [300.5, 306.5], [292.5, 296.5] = 0.0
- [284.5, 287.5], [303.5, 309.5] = 9.6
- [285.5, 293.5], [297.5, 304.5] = -0.1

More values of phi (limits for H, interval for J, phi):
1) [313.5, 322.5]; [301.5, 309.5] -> 0.3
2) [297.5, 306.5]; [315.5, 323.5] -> 1.1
